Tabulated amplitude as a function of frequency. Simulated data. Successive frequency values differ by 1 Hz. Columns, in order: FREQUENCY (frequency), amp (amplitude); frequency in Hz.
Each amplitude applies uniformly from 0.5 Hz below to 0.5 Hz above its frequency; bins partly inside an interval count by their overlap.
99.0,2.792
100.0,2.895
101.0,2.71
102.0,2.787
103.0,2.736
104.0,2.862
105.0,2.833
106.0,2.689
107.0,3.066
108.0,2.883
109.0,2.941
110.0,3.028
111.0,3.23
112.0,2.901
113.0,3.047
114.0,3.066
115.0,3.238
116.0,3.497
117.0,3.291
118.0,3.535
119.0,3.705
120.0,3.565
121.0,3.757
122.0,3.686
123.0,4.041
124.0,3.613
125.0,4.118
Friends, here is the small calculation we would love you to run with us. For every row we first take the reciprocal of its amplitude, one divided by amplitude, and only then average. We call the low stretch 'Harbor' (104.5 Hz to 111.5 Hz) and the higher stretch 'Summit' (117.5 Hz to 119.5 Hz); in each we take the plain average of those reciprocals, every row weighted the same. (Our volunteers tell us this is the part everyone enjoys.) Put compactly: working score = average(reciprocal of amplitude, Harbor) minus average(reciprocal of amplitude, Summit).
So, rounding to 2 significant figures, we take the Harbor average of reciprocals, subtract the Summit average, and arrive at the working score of 0.063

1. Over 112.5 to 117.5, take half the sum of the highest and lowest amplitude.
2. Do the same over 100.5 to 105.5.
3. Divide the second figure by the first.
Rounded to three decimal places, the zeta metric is 0.851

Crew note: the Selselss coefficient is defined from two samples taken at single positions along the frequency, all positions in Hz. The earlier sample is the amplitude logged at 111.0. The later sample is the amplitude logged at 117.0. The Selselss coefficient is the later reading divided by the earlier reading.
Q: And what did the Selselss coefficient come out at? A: 1.02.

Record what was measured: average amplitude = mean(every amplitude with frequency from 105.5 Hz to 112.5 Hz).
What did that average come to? 3.0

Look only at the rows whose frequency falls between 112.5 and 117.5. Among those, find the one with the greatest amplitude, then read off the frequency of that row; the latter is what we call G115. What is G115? 116.0 Hz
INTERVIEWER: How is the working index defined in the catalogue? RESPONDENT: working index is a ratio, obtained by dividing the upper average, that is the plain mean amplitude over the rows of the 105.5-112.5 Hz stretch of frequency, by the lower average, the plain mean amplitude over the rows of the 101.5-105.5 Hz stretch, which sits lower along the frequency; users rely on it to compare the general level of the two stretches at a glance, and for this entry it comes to 1.06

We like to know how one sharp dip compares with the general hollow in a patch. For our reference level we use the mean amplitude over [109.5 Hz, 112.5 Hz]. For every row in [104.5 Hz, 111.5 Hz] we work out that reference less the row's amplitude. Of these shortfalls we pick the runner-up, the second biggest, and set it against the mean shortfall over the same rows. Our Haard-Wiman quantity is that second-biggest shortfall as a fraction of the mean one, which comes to 2.2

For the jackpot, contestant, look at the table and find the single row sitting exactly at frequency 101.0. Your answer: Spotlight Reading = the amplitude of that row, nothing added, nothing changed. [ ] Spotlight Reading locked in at 2.71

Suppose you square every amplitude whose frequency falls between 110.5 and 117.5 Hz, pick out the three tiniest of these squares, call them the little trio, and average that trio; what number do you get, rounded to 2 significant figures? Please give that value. 9.0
